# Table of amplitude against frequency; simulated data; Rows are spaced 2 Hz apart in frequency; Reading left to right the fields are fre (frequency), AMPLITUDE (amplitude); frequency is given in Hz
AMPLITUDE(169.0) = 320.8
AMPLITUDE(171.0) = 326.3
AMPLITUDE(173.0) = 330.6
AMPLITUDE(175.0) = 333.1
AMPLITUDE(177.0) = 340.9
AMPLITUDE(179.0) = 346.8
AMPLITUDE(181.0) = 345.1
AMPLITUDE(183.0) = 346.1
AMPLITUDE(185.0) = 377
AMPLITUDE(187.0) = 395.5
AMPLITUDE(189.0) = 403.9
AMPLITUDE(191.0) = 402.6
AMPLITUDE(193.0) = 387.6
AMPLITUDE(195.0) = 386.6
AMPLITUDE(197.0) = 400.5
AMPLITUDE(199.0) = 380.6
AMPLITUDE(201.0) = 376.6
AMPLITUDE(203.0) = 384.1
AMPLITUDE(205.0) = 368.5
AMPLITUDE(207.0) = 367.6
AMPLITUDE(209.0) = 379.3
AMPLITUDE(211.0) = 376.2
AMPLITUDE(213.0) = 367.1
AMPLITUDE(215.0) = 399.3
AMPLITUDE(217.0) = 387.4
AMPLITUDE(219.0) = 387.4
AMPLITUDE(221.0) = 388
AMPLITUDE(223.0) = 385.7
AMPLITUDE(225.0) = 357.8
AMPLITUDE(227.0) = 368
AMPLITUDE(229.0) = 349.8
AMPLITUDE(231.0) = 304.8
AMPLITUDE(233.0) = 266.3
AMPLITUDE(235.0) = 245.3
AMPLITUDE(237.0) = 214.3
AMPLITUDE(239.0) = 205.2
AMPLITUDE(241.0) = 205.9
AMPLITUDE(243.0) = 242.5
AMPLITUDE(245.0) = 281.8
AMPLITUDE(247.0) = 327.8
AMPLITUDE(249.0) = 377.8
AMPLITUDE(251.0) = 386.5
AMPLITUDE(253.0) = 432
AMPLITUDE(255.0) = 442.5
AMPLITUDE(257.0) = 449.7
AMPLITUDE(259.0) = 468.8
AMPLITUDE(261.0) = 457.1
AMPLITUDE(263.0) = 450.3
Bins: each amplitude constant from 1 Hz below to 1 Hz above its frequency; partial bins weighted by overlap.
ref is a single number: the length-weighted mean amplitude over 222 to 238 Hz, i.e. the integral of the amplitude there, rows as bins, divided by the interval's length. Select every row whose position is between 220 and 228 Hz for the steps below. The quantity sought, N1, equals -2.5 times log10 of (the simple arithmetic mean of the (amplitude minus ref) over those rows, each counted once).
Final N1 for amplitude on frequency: -4.5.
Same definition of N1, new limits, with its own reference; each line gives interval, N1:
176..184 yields -3.8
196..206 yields -4.6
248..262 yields -5.2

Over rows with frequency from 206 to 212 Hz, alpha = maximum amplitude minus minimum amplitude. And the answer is 12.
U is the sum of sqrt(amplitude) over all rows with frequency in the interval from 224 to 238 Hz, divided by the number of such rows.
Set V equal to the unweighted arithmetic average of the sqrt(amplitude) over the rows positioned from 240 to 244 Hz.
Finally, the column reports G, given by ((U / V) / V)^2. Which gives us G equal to 0.0060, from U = 17.3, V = 15.0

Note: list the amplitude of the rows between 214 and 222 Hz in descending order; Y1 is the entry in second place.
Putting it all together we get 388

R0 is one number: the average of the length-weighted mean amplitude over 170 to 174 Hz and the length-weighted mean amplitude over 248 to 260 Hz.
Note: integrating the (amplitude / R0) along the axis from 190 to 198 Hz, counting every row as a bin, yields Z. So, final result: 8.4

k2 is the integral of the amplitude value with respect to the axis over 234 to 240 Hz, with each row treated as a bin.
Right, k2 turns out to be 1330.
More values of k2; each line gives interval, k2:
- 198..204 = 2283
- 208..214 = 2245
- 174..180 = 2042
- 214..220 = 2348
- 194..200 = 2335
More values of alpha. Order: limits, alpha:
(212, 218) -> 32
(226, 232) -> 63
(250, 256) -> 56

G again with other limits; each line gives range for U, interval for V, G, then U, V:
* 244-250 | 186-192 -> 0.0020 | 18.1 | 20.0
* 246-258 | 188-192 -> 0.0025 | 20.0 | 20.1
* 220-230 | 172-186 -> 0.0031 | 19.2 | 18.6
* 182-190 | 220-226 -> 0.0027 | 19.5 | 19.4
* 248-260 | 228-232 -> 0.0040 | 20.6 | 18.1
